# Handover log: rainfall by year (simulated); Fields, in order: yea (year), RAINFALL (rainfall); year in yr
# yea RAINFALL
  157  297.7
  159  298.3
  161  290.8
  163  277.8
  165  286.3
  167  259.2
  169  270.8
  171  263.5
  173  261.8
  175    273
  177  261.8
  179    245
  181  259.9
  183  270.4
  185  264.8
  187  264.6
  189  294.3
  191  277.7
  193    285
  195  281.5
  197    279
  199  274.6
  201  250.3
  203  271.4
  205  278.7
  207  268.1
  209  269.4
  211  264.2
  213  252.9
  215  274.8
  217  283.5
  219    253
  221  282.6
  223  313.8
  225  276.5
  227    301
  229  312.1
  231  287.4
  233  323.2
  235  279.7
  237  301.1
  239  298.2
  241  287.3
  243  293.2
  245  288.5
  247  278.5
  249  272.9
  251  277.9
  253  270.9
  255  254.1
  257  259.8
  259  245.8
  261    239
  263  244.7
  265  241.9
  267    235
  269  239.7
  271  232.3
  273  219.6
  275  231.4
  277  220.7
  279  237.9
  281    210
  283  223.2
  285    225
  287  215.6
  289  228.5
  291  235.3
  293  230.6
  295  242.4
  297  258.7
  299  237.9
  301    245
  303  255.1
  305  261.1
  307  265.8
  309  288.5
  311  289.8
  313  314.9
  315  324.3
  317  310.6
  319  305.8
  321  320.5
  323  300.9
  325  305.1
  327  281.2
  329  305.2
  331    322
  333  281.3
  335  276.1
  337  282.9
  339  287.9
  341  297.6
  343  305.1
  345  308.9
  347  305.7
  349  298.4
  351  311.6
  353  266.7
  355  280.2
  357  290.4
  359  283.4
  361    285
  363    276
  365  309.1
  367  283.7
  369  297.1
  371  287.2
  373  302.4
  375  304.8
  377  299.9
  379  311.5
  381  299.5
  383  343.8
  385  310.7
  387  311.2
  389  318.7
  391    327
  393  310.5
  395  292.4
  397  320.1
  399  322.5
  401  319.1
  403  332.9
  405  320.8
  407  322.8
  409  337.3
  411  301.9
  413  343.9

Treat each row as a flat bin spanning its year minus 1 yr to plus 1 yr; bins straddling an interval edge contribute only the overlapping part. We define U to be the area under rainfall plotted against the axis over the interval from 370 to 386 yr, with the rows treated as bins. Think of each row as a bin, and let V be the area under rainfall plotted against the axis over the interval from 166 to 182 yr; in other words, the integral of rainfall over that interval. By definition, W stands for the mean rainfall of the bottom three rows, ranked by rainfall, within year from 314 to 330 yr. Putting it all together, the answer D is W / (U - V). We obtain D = 0.4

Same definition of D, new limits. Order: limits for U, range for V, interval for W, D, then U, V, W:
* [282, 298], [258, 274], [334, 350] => -3.6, 3719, 3796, 282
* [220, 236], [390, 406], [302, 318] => -0.8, 4753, 5091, 261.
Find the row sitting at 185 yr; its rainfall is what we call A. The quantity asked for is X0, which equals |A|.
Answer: 265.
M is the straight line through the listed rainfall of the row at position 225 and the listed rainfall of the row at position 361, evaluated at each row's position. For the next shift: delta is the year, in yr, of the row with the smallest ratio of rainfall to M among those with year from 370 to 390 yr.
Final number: 371 yr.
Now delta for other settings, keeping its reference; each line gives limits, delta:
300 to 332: 301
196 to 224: 201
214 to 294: 281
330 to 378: 353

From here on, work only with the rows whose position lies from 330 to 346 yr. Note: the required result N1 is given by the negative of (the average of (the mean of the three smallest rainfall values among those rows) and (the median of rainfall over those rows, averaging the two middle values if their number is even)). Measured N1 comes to -286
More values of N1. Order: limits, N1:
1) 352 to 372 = -279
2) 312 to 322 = -313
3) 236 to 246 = -291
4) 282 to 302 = -227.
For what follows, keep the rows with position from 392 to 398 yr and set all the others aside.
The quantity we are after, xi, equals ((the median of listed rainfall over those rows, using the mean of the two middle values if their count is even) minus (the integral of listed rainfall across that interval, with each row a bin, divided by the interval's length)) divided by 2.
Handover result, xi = 1.4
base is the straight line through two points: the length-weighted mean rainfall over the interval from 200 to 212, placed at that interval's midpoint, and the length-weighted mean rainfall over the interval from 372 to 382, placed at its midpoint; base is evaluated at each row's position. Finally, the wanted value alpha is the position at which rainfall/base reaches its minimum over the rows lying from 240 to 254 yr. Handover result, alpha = 253 yr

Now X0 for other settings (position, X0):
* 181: 260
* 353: 267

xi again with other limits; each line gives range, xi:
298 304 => -0.5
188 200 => -0.9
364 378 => 1.1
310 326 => -0.4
